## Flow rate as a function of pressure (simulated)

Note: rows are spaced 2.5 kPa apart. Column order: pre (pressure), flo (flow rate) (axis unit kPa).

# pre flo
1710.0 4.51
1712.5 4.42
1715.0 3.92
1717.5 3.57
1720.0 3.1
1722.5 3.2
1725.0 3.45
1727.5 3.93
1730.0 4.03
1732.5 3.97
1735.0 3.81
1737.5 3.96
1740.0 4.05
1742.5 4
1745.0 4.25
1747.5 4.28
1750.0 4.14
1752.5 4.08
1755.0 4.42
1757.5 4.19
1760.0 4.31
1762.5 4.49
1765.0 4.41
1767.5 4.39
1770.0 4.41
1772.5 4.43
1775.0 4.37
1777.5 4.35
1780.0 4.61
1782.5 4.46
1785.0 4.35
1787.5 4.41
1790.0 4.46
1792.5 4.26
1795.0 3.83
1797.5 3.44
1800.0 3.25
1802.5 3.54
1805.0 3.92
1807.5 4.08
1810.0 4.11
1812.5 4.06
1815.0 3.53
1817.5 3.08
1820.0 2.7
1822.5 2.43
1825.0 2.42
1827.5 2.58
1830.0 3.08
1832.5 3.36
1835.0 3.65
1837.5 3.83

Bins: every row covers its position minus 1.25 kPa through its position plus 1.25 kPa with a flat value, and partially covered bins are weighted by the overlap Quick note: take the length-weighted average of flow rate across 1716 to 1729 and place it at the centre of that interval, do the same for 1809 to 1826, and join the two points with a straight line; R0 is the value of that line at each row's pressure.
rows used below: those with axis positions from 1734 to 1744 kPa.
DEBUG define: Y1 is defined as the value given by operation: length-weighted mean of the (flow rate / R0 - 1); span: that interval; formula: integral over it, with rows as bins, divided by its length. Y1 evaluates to 0.16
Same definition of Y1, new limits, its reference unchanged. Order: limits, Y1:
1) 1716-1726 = -0.04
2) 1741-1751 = 0.23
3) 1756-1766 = 0.30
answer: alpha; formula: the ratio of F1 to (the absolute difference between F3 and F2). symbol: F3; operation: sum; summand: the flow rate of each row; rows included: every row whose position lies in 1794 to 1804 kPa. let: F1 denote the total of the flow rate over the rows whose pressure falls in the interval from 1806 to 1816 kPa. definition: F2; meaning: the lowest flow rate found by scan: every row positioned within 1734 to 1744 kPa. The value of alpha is 1.54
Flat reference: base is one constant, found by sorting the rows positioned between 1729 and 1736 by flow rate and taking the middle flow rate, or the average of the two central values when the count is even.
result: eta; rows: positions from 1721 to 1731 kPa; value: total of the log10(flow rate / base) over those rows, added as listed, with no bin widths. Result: -0.15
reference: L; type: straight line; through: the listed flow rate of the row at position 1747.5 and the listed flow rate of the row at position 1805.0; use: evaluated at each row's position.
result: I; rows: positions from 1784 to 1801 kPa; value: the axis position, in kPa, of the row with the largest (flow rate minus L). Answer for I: 1790.0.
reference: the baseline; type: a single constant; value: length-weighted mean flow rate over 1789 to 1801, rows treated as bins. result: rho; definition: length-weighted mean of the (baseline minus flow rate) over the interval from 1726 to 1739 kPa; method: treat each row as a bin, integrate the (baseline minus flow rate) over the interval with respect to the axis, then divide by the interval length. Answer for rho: -0.1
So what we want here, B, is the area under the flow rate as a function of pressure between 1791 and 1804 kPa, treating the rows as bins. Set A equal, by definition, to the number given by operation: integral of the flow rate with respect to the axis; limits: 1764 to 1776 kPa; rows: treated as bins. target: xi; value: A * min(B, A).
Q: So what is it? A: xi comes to 2530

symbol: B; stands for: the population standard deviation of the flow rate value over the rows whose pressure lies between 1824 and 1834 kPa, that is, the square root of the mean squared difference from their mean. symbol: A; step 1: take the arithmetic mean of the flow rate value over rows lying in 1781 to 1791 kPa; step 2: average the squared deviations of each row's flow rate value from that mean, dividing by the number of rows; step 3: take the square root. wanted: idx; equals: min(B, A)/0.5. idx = 0.09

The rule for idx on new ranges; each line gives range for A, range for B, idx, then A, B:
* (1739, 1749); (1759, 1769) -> 0.13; 0.12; 0.06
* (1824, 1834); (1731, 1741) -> 0.17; 0.38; 0.09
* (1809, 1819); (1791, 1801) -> 0.77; 0.42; 0.39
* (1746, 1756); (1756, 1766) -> 0.22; 0.13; 0.11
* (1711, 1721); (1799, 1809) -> 0.65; 0.48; 0.32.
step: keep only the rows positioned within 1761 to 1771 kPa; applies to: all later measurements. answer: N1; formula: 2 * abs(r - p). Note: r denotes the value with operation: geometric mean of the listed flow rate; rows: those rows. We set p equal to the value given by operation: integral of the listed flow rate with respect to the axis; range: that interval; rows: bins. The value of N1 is 80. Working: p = 44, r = 4.4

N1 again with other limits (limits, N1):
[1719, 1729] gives 62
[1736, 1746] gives 73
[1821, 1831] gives 47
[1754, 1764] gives 78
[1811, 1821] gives 61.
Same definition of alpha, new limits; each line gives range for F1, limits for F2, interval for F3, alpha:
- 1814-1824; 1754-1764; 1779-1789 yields 0.86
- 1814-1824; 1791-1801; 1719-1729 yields 1.13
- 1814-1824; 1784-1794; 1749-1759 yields 0.93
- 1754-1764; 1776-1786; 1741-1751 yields 1.41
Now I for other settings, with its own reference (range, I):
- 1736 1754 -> 1747.5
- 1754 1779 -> 1772.5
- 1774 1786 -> 1780.0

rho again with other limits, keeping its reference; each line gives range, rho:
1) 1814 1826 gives 1.0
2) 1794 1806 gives 0.3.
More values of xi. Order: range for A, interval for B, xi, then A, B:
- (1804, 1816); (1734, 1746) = 2246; 47.4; 48.2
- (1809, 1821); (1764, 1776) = 1764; 42.0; 52.8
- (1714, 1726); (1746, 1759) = 1702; 41.3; 54.9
